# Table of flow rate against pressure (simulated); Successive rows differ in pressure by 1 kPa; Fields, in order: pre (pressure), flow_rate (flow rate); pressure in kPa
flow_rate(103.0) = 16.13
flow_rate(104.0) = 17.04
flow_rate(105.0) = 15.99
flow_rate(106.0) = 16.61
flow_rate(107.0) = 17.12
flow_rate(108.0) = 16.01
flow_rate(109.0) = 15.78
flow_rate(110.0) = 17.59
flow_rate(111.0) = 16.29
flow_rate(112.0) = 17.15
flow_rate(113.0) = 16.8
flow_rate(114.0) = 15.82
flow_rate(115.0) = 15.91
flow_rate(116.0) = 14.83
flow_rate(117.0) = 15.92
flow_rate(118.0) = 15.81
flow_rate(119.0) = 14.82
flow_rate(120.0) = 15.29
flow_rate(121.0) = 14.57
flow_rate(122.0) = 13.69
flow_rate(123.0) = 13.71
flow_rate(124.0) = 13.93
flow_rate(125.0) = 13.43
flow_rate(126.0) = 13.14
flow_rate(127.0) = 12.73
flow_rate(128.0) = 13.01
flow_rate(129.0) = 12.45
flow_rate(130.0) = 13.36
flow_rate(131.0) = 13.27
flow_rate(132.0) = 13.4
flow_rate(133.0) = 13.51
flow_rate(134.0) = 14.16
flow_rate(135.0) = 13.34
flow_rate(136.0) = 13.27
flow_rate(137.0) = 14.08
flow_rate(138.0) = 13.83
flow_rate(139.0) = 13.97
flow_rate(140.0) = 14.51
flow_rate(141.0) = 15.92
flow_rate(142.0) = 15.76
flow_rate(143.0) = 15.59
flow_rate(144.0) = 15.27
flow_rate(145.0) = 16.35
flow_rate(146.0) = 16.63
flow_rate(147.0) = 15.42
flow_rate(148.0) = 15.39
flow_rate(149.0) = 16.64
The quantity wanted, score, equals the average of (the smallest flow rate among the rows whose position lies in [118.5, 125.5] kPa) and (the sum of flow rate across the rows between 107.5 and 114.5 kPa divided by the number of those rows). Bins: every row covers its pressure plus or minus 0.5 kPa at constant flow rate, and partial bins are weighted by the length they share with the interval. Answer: 15.0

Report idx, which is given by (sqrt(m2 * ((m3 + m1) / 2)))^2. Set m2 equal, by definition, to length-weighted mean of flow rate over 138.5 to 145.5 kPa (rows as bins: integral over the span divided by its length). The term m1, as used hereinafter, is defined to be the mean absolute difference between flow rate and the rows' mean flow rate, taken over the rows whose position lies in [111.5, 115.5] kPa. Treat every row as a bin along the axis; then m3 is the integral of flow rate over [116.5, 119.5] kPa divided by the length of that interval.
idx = 123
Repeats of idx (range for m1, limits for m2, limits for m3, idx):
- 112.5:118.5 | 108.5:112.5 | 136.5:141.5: 124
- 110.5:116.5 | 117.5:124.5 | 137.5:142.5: 112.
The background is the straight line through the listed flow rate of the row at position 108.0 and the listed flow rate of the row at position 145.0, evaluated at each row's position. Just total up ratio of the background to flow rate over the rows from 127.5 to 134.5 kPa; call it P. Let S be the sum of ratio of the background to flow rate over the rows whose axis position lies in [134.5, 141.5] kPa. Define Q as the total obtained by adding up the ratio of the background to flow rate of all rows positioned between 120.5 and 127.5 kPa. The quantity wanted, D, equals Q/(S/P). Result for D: 8.8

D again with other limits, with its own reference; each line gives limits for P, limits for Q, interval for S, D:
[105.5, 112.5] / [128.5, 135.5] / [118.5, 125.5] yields 7.2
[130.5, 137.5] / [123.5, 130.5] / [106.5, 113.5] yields 10.7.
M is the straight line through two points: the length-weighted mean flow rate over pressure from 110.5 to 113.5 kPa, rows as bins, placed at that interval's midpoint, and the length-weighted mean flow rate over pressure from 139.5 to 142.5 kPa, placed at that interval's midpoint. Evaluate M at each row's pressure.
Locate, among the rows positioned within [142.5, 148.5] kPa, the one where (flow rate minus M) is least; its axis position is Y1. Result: 144.0 kPa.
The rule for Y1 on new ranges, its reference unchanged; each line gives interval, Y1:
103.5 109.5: 109.0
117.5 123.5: 122.0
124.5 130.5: 129.0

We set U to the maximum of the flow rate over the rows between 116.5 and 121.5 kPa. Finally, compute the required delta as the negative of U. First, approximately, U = 15.92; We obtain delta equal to -16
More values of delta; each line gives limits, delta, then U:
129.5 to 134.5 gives -14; 14.16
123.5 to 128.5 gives -14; 13.93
